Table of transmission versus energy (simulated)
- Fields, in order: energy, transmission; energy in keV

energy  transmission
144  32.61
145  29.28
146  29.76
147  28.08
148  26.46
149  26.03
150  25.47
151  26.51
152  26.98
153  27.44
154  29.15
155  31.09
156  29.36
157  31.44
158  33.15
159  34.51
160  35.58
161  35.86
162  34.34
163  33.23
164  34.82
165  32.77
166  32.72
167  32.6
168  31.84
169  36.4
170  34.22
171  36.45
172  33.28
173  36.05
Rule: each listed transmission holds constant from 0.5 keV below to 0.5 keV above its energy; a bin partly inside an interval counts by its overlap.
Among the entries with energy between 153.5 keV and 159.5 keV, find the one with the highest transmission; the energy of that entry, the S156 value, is 159 keV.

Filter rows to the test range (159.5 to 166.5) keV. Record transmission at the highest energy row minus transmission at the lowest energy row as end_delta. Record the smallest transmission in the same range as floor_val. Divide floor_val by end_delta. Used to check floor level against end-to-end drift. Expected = -11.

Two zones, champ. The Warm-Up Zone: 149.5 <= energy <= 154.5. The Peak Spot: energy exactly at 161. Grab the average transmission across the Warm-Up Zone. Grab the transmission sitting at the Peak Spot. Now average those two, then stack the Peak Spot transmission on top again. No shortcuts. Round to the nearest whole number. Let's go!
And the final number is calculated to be 67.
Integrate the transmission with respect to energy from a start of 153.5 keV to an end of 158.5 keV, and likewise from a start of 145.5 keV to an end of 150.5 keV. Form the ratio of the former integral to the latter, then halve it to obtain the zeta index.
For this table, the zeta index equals 0.57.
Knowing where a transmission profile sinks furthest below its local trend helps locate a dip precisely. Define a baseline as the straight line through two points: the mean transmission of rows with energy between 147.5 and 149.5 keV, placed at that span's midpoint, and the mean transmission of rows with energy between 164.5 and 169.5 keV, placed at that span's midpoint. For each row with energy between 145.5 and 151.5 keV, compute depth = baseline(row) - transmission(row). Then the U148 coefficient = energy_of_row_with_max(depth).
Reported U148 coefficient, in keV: 150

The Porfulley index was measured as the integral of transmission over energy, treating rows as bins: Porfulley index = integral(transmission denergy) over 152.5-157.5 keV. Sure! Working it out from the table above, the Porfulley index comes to 148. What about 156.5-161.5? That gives 171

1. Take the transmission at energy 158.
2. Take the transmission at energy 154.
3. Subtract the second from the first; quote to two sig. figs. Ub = 4.0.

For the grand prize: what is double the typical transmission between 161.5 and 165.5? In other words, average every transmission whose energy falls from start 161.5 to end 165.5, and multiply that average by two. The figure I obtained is 67.6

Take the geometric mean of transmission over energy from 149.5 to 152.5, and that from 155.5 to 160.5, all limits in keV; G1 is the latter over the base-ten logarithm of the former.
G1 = 23.0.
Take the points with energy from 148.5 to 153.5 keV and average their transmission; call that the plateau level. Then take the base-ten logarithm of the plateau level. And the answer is 1.42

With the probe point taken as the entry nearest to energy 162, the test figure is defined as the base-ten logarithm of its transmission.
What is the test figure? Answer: 1.54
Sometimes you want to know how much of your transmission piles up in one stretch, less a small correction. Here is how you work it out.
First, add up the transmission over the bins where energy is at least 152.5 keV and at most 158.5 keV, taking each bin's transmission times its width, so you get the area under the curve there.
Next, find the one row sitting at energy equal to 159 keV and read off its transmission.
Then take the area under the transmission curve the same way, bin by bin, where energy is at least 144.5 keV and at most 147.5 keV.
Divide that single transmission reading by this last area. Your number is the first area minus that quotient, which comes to 181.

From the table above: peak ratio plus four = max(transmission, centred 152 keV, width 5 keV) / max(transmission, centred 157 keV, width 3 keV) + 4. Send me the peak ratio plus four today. 4.88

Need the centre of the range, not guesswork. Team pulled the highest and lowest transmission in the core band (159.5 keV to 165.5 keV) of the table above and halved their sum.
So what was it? 34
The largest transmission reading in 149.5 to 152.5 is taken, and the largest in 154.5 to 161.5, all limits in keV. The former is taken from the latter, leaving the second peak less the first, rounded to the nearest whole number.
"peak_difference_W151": 9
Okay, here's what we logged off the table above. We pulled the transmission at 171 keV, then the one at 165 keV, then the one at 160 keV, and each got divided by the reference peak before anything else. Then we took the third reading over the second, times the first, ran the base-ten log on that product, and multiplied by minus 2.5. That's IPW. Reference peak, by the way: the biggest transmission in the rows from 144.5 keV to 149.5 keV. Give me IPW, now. -0.31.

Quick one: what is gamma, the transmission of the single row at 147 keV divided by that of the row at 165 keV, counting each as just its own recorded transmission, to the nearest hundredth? 0.86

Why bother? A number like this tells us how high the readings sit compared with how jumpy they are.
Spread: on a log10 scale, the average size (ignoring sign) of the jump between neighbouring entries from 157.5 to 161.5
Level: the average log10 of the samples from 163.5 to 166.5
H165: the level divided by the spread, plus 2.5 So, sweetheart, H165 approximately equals 136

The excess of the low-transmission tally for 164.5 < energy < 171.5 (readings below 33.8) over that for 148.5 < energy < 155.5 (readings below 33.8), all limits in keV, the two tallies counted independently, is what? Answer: -3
